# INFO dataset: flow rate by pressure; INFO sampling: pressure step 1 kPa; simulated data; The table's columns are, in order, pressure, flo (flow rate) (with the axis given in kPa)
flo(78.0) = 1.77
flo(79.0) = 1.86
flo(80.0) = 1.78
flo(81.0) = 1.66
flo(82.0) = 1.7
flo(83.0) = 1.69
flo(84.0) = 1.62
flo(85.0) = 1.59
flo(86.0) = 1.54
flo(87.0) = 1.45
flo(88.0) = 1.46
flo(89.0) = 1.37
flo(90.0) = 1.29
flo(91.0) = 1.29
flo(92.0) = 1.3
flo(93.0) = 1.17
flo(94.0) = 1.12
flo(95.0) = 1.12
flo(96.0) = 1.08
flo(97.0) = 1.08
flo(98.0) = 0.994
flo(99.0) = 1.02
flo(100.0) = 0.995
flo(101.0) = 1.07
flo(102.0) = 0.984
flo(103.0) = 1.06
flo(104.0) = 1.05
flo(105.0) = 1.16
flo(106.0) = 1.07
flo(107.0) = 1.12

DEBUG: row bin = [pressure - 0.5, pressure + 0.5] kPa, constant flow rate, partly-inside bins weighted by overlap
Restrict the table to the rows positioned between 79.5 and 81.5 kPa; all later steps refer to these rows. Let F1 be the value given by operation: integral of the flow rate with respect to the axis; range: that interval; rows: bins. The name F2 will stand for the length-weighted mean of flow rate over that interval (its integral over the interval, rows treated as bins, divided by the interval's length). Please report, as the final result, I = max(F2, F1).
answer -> 3.4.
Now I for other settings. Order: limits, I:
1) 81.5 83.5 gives 3.4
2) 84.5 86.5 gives 3.1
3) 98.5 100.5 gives 2.0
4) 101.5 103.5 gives 2.0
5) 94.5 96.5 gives 2.2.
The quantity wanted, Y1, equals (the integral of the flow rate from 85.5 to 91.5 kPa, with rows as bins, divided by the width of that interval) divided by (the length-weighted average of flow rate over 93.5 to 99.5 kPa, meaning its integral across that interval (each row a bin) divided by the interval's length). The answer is 1.31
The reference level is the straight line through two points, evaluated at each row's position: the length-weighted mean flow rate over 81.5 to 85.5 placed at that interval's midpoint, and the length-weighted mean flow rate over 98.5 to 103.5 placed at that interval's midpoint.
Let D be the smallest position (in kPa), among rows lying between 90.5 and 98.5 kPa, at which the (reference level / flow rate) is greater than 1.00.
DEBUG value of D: 91.0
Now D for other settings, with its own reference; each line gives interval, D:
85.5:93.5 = 86.0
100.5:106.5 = 102.0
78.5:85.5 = 81.0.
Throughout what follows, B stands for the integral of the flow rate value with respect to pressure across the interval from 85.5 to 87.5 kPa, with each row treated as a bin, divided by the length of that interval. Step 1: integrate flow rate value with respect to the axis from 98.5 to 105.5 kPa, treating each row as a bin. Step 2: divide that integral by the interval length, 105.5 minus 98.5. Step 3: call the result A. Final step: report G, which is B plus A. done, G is 2.5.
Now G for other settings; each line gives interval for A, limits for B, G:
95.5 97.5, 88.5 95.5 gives 2.3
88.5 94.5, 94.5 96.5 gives 2.4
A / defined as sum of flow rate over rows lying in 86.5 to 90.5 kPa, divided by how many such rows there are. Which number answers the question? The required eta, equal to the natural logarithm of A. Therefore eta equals 0.3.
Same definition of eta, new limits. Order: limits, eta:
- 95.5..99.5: 0.0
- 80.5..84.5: 0.5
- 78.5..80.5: 0.6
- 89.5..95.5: 0.2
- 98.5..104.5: 0.0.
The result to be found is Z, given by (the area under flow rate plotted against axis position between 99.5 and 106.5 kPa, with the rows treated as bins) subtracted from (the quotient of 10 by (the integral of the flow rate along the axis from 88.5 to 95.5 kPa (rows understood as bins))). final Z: -6.2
